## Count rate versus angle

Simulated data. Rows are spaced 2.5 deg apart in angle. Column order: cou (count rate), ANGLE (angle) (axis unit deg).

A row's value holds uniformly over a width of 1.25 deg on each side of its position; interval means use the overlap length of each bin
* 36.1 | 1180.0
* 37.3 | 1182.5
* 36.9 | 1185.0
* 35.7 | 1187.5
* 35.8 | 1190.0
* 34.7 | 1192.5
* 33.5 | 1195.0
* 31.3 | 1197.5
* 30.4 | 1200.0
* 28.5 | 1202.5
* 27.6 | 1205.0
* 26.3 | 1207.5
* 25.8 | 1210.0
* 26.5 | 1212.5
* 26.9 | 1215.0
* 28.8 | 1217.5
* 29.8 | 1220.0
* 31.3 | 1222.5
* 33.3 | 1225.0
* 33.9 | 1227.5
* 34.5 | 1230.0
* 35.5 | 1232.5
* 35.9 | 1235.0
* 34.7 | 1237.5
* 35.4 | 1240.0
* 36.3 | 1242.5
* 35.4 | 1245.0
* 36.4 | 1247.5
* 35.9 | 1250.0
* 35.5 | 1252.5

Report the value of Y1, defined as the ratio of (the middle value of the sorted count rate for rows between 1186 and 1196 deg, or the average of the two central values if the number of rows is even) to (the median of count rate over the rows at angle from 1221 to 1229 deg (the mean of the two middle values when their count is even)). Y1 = 1.06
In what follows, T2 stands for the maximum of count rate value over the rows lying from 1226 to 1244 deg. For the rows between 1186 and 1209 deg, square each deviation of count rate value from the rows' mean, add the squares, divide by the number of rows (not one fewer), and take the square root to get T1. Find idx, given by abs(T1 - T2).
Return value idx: 32.9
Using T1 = 3.4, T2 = 36.3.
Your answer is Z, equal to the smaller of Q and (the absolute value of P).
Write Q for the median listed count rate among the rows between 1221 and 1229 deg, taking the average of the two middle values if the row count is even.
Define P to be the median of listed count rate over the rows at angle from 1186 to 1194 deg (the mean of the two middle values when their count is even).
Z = 33.3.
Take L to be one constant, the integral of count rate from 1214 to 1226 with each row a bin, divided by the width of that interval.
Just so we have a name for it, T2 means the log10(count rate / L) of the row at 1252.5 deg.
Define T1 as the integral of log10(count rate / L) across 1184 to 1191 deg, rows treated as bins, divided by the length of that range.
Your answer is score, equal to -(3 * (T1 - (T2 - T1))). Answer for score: -0.3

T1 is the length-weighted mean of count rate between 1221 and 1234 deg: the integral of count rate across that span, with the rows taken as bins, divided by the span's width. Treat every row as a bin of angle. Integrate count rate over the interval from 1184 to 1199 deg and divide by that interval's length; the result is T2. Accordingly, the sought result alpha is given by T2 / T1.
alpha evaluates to 1.03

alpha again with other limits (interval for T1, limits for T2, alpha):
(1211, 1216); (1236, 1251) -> 1.34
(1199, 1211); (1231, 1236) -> 1.29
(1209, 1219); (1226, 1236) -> 1.29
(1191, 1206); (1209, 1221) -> 0.88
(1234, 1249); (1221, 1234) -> 0.94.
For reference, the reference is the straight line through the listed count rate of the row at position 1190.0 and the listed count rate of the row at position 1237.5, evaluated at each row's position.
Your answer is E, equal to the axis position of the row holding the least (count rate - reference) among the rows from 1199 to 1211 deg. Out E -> 1210.0 deg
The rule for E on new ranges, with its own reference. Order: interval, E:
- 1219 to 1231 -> 1220.0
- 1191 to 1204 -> 1202.5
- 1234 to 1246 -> 1237.5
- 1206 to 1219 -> 1210.0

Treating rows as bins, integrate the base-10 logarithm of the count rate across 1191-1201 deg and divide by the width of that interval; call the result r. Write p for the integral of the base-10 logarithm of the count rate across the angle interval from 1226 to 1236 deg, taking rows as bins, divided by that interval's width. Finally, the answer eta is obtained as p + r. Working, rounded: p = 1.54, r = 1.51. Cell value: 3.06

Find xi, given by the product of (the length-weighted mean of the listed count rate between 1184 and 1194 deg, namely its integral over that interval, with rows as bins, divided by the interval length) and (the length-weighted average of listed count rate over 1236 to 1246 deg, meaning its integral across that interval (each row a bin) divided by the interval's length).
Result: 1266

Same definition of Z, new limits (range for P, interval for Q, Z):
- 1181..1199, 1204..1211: 26.3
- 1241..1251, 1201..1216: 26.7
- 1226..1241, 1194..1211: 28.5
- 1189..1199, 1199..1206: 28.5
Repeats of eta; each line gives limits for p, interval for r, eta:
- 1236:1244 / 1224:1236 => 3.09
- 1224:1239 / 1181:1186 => 3.11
